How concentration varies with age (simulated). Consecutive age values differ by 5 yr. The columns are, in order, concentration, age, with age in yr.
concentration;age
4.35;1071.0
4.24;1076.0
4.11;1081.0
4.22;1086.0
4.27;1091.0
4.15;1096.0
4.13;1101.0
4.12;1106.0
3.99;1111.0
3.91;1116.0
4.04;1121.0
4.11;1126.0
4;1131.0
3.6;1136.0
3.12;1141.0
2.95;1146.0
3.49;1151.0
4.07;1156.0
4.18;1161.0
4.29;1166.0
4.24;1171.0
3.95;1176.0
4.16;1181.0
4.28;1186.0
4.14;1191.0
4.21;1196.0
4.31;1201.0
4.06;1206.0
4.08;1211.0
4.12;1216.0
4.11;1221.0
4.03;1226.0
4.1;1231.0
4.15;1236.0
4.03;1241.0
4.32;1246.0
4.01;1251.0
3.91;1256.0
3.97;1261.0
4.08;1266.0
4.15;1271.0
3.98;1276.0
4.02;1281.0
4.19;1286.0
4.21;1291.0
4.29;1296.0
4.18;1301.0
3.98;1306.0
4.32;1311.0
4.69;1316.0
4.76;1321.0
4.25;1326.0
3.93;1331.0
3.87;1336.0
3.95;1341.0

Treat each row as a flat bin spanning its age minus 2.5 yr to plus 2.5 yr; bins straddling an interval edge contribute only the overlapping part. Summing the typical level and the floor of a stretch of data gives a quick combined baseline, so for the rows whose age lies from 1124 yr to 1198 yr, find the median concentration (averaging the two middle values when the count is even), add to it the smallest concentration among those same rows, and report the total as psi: 7.06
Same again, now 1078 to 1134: 8.02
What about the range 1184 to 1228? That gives 8.15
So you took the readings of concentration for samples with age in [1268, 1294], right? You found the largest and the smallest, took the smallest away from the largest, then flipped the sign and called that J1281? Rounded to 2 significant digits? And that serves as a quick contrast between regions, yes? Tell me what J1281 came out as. -0.23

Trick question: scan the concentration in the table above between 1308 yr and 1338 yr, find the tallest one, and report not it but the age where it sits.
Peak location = 1321.0 yr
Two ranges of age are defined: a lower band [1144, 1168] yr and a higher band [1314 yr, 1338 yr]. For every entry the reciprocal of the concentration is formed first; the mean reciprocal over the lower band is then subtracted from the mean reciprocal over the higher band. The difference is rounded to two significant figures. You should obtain -0.034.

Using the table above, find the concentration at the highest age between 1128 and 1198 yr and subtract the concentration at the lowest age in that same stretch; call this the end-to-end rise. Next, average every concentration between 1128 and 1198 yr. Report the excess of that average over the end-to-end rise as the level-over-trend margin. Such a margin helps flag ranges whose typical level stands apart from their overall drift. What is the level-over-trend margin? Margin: 3.7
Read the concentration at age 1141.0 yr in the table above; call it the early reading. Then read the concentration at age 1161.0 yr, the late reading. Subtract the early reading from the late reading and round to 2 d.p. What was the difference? 1.06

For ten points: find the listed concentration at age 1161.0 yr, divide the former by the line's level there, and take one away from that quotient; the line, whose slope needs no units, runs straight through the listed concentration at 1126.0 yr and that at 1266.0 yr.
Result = 0.02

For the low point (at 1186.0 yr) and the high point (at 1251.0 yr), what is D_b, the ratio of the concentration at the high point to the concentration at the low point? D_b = 0.94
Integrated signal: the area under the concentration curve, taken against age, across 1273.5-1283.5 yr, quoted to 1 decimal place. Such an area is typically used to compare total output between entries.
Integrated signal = 40.0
